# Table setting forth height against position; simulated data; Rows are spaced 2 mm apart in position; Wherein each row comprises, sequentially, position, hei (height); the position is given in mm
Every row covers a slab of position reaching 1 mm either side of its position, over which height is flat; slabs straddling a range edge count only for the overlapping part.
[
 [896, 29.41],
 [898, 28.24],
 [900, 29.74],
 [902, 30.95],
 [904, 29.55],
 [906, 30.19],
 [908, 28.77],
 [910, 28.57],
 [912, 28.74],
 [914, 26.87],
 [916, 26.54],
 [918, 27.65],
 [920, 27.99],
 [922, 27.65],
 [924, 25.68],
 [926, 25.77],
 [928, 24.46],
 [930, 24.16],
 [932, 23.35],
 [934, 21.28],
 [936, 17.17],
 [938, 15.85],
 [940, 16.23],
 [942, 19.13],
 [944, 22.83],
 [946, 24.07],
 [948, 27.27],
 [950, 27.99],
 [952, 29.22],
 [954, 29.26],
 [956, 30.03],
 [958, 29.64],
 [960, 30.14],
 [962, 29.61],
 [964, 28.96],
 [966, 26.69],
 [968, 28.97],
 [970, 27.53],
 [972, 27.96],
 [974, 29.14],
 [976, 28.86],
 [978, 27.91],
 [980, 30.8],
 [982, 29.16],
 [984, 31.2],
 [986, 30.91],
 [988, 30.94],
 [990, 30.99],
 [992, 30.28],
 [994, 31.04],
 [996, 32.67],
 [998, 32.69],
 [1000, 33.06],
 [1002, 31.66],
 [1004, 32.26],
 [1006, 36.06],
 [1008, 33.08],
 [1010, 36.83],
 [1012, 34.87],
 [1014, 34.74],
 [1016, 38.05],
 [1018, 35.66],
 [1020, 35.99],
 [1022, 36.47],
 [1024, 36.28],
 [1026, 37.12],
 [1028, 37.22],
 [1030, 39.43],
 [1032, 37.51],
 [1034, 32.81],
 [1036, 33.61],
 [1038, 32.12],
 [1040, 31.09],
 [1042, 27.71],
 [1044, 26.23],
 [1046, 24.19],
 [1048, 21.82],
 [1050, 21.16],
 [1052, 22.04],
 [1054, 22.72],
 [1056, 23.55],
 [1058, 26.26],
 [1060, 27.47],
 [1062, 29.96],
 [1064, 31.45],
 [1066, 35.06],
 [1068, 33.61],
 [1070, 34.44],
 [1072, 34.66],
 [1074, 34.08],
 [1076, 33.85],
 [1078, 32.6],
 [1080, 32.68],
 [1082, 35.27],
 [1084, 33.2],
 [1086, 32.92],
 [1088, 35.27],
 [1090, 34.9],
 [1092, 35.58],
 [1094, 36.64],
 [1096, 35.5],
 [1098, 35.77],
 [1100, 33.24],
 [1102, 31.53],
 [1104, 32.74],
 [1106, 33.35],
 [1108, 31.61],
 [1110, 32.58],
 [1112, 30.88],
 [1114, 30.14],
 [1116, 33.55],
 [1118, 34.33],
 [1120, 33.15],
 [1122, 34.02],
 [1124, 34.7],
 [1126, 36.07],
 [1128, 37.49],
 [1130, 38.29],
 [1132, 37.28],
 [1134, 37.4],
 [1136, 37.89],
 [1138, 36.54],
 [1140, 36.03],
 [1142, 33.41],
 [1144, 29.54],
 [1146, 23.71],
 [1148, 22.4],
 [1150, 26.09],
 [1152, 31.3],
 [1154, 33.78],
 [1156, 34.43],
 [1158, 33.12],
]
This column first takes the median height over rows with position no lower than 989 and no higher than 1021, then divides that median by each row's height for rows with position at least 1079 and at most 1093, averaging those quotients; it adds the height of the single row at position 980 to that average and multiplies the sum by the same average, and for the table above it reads 31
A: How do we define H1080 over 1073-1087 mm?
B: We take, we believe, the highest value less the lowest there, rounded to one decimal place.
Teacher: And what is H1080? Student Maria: 2.7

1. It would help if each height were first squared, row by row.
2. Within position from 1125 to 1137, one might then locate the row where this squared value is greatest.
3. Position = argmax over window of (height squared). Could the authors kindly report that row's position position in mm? 1130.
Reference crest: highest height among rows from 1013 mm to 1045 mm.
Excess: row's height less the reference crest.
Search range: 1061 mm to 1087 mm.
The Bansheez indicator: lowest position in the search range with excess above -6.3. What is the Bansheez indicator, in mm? 1066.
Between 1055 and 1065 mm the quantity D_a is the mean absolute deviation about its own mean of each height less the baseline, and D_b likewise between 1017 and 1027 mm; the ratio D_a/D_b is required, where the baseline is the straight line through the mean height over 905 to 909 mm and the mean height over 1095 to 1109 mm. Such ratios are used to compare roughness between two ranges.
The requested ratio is 6.4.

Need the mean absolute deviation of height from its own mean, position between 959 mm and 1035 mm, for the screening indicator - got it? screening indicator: 2.9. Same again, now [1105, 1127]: 1.3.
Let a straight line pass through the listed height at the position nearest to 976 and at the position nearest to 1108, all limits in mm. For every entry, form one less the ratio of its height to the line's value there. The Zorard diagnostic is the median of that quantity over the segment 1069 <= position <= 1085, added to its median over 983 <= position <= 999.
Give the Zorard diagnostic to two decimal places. -0.16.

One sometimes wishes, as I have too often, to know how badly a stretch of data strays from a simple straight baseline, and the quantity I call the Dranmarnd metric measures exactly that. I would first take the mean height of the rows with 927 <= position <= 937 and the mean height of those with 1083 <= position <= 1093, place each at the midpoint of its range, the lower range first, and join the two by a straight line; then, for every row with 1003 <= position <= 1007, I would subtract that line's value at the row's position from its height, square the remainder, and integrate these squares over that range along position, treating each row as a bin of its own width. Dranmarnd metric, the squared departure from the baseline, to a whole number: 173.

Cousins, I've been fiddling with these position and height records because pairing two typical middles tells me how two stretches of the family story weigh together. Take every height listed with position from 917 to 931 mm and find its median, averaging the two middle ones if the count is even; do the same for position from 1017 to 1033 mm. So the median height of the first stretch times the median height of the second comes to 948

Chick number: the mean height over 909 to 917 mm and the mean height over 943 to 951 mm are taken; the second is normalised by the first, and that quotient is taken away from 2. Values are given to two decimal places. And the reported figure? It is 1.08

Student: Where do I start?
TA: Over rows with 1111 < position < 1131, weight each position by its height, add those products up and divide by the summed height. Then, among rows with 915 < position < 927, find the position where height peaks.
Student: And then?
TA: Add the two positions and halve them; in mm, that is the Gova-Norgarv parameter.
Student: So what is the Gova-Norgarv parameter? 1020.7 mm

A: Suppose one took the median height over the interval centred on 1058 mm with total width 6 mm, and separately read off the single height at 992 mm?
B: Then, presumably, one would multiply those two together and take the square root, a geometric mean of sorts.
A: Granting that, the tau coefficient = 28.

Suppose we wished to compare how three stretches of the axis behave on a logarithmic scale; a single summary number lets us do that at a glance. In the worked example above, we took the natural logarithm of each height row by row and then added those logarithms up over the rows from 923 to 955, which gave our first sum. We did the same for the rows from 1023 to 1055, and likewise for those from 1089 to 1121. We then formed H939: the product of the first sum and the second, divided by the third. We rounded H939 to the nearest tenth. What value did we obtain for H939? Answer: 48.4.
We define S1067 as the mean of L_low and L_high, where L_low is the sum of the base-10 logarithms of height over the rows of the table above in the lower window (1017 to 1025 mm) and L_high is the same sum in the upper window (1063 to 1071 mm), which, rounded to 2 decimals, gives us 6.17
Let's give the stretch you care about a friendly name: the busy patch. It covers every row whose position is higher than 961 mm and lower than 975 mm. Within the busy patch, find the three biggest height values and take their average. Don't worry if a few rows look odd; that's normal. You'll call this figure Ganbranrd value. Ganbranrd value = 29.2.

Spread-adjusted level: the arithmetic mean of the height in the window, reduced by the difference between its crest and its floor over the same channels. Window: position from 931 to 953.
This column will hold 8.8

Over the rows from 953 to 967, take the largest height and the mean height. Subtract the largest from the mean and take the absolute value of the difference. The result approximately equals 1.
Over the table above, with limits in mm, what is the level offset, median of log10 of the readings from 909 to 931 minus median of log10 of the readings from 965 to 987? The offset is -0.033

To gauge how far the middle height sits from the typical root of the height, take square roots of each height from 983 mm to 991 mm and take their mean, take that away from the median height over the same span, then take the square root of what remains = 5.04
